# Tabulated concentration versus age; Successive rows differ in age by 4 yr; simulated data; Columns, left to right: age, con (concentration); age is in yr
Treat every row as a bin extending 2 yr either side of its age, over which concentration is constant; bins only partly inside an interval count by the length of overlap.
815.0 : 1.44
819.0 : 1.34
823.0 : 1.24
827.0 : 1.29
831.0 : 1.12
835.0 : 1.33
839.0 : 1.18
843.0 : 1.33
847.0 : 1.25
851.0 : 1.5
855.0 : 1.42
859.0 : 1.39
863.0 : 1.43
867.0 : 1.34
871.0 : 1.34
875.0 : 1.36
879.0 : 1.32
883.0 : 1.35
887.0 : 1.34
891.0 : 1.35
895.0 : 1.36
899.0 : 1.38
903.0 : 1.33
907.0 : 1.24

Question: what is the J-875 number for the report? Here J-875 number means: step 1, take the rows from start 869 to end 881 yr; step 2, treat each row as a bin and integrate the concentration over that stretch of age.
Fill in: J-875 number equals 16.1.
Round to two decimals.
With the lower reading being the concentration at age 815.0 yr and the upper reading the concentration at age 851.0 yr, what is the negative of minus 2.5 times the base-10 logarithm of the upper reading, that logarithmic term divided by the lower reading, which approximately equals 0.31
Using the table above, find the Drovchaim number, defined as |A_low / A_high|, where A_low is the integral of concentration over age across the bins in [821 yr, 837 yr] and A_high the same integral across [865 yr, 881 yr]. 0.93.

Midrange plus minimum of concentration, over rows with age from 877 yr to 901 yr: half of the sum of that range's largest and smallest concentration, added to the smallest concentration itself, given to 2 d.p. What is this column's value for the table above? 2.67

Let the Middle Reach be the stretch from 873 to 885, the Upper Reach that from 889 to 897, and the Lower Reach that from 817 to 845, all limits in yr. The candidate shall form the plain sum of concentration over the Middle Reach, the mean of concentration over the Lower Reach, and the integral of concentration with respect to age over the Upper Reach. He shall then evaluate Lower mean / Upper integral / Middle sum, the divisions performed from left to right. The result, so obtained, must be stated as 0.029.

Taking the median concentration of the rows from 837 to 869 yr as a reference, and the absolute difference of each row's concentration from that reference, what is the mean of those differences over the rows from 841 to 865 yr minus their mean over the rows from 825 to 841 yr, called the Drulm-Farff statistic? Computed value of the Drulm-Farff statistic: -0.06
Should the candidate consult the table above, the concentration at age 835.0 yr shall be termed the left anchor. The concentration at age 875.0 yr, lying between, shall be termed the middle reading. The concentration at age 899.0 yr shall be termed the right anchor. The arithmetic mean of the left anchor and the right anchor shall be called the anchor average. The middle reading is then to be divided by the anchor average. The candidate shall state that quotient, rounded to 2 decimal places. 1.00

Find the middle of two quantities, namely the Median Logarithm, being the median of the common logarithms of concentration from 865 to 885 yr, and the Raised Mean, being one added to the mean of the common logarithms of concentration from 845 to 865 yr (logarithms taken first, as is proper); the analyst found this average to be 0.636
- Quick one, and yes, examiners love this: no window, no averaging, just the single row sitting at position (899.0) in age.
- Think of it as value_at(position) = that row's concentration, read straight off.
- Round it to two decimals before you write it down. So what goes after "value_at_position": 1.38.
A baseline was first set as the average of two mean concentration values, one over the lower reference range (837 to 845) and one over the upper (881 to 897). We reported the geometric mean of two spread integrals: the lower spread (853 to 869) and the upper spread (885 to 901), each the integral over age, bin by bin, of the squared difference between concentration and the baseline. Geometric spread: 0.090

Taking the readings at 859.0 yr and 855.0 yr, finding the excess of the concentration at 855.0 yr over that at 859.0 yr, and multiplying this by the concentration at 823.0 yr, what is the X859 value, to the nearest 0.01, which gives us 0.04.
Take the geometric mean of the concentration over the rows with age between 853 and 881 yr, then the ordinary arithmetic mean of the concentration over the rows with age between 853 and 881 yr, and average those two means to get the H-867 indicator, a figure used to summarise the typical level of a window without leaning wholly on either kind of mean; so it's 1.37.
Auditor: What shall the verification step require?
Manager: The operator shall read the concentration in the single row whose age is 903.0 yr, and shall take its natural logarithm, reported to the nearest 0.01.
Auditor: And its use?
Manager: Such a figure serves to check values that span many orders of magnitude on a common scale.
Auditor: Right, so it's 0.29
